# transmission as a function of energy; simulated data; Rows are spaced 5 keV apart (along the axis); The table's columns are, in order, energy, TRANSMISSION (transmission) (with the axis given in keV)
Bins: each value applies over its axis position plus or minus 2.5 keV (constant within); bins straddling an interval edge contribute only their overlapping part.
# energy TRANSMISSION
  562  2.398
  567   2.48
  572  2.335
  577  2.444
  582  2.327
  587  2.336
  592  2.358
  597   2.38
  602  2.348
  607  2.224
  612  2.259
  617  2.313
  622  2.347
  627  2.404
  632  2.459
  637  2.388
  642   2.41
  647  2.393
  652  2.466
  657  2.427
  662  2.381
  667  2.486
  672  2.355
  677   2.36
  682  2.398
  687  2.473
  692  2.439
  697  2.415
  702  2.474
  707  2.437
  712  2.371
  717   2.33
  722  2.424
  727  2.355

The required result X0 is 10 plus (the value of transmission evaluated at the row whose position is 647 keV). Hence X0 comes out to 12.4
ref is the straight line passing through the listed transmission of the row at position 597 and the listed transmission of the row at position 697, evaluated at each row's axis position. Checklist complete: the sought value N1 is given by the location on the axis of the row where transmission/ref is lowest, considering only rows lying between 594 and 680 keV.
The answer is 607 keV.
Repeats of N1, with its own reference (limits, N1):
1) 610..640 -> 612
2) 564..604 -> 582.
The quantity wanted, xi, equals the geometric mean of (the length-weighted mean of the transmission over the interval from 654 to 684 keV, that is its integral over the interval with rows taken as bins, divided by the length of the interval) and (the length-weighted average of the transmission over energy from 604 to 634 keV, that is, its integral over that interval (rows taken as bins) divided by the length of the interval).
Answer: 2.37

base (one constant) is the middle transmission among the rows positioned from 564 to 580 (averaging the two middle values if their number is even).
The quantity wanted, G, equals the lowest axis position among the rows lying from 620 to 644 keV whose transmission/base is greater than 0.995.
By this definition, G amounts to 632 keV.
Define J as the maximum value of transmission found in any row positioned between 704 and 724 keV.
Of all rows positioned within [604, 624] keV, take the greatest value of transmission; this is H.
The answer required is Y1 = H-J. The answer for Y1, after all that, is -0.090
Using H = 2.347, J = 2.437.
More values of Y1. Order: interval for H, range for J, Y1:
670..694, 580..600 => 0.093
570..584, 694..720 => -0.030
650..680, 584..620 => 0.106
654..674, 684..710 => 0.012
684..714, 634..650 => 0.064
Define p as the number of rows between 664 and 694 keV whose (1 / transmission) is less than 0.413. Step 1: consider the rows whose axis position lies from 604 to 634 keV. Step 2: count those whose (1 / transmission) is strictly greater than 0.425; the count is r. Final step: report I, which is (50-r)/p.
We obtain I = 15.3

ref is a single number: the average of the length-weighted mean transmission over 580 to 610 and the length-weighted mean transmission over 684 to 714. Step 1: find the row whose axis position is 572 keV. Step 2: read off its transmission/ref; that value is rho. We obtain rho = 0.98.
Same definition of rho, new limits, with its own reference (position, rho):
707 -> 1.02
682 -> 1.01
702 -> 1.04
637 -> 1.00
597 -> 1.00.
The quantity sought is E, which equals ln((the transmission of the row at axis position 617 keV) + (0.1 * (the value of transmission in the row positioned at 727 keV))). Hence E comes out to 0.936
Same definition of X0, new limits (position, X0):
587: 12.3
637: 12.4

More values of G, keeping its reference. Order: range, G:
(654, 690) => 667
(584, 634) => 632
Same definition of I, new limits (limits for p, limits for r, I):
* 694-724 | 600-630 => 15.0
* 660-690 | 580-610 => 23.0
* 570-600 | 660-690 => 50.0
